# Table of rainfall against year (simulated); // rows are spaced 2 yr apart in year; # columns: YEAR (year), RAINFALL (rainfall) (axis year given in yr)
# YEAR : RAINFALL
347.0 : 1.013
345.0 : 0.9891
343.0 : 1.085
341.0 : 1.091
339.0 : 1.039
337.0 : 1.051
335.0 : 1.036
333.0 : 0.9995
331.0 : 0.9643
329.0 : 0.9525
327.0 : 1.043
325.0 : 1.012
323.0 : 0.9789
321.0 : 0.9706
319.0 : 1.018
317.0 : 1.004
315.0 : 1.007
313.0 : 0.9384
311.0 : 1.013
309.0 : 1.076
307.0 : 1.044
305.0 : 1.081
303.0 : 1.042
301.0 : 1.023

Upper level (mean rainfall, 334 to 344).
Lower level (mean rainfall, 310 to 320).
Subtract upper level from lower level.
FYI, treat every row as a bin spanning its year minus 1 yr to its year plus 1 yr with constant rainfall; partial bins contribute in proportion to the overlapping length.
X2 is -0.064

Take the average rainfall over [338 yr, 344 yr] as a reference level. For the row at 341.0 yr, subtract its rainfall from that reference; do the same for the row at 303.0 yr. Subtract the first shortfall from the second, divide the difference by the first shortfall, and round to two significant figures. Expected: -2.5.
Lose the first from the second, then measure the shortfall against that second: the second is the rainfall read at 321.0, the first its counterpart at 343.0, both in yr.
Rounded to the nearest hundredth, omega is -0.12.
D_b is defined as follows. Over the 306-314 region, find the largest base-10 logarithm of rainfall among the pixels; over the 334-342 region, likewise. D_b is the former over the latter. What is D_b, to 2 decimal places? 0.84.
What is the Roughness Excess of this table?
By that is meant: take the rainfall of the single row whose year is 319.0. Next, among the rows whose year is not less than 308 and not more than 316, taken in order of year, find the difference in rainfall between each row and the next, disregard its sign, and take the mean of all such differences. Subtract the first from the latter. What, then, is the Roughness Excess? -0.95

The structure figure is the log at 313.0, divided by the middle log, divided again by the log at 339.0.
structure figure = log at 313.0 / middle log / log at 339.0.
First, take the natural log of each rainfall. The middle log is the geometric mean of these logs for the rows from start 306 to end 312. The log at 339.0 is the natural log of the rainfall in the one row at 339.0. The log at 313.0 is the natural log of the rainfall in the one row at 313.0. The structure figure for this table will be -48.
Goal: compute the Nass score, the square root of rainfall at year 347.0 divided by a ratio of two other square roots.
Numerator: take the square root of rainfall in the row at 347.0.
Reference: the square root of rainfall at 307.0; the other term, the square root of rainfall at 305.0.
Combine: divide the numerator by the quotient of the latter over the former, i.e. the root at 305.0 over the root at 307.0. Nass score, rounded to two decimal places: 0.99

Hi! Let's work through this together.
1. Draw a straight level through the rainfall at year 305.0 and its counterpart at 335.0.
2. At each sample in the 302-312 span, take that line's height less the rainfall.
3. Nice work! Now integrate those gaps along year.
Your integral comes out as 0.27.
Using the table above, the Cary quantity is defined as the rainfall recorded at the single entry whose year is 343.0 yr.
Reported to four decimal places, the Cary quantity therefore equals 1.0850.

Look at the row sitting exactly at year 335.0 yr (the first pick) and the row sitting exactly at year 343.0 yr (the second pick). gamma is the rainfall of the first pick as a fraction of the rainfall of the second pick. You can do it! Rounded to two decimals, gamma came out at 0.95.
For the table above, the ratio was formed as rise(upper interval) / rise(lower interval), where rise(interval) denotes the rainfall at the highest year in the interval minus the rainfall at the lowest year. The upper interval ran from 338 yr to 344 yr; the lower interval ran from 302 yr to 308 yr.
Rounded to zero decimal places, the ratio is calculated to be 23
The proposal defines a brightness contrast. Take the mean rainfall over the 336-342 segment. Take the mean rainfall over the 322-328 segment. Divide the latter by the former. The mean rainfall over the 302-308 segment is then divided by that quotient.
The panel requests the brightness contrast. 1.107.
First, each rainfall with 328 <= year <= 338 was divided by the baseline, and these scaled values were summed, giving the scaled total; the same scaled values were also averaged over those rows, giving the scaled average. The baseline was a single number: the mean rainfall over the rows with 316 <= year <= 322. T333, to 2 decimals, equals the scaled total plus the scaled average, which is 6.02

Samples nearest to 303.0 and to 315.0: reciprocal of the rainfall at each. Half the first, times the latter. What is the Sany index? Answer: 0.48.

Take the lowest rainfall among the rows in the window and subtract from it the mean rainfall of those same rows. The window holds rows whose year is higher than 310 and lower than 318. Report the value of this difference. -0.052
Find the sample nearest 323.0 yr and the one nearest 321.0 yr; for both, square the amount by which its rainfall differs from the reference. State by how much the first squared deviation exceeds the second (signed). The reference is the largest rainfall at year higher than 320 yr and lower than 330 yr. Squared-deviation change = -0.001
